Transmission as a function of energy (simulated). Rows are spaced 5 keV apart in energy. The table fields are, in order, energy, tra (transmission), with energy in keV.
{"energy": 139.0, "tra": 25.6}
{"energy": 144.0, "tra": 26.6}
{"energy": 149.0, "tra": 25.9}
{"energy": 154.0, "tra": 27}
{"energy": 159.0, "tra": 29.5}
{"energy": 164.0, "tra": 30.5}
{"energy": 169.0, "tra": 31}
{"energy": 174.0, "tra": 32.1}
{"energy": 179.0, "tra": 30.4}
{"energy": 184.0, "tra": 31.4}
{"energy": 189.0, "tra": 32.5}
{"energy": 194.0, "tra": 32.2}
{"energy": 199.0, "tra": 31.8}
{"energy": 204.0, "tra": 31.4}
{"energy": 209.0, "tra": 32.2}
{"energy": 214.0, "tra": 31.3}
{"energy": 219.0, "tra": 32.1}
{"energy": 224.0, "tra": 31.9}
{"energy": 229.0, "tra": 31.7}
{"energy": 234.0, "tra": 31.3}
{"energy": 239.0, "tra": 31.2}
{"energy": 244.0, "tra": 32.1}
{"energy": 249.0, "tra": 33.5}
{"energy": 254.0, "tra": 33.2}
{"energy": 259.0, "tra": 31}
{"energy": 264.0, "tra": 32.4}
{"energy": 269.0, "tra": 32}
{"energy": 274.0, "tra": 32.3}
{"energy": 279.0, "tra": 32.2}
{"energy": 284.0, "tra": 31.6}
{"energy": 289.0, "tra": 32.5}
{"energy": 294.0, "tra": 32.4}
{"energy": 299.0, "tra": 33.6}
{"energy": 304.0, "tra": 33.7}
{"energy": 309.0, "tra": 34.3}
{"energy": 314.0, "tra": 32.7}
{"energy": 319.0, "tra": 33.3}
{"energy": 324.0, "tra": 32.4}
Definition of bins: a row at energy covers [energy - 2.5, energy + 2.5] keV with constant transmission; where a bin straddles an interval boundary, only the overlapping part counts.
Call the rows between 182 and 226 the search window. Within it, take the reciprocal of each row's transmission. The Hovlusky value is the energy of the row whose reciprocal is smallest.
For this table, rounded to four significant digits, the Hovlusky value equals 189.0 keV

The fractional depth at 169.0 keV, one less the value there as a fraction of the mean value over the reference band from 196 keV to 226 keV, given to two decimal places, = 0.02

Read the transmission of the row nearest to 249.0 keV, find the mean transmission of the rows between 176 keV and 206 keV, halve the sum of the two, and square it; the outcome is 1060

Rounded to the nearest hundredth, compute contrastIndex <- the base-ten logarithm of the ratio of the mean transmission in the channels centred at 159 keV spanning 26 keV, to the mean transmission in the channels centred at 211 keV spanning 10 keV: -0.04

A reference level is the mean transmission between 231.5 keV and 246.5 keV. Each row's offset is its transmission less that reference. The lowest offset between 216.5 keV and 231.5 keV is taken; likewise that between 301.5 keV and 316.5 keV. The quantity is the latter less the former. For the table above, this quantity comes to 1.0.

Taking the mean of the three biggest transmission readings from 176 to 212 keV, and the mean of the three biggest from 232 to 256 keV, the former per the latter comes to 0.981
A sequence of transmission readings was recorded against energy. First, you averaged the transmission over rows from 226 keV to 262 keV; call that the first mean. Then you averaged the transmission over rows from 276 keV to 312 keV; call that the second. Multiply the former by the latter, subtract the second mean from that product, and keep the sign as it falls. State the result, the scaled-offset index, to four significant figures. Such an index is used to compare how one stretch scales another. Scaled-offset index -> 1020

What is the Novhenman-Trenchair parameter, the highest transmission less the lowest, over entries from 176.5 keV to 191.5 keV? 2.1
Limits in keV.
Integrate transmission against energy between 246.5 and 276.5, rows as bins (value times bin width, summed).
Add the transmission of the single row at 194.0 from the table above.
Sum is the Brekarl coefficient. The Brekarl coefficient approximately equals 1004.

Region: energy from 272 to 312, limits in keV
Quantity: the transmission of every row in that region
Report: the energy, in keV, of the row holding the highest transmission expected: 309.0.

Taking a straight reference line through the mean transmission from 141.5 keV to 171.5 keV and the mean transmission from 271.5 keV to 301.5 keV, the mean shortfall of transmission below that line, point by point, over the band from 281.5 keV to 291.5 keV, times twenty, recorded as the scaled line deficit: 8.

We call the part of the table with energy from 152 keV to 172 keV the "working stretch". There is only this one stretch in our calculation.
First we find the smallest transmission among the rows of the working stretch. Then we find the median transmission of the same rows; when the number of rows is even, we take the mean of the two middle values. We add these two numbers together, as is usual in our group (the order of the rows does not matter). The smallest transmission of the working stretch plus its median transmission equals 57.0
